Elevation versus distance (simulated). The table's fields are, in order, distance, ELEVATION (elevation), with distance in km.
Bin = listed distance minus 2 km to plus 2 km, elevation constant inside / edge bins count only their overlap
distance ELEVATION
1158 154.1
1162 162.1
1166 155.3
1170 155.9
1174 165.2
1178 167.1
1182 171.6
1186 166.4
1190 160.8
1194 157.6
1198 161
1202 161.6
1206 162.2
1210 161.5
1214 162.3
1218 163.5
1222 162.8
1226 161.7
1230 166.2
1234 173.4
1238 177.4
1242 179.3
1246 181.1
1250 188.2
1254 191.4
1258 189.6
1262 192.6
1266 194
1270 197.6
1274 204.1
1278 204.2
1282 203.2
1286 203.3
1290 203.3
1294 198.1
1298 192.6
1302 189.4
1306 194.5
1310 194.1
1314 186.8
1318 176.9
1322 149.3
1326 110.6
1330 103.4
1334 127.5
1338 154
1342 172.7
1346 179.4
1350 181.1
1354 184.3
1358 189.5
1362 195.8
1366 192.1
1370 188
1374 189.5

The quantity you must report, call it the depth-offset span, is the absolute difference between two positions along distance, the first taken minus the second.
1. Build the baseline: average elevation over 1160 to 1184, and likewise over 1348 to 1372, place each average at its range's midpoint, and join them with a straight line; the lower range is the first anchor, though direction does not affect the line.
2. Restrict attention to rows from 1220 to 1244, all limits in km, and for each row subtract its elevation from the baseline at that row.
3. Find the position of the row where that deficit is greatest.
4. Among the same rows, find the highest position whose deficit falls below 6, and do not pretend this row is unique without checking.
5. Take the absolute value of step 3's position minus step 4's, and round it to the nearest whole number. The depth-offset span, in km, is 16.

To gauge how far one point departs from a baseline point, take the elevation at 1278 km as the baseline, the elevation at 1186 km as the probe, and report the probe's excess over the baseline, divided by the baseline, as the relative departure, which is -0.19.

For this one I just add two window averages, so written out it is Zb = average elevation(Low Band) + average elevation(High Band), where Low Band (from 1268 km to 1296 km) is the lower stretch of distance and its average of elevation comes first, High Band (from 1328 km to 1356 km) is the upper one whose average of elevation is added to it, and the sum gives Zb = 359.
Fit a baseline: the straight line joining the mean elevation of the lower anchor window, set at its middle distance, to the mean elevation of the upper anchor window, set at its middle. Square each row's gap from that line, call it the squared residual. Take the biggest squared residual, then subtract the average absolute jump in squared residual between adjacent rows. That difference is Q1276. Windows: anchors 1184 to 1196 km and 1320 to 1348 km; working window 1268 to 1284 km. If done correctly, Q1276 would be 2676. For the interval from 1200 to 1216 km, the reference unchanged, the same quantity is 10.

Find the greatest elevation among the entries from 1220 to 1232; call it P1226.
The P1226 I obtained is 166.2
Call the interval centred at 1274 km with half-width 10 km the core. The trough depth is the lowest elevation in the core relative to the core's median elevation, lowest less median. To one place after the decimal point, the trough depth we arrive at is -9.2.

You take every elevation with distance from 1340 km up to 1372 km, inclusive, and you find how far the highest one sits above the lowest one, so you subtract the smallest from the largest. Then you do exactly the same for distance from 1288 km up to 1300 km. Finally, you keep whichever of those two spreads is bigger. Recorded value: 23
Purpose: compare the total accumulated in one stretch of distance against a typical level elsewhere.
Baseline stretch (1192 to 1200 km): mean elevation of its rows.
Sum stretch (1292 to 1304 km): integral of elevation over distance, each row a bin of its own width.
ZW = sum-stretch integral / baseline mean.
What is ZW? 15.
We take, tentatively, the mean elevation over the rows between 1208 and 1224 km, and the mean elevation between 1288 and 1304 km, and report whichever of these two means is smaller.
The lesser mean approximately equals 163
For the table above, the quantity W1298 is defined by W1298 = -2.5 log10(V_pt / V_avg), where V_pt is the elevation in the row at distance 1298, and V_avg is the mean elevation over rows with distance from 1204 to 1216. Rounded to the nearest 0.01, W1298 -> -0.19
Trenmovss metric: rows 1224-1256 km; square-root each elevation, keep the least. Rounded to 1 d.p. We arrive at 12.7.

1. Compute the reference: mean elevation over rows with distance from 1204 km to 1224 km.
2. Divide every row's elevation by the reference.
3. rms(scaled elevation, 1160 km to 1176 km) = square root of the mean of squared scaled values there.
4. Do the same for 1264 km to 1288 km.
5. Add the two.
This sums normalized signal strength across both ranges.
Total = 2.22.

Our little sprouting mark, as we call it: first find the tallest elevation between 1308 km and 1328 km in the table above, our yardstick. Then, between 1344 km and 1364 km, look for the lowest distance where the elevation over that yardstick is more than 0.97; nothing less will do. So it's 1358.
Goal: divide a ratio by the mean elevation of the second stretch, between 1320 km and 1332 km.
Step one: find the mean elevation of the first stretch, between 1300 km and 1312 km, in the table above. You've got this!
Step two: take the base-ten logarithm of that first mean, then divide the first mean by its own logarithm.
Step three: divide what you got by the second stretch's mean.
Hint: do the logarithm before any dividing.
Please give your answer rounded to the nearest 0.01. 0.70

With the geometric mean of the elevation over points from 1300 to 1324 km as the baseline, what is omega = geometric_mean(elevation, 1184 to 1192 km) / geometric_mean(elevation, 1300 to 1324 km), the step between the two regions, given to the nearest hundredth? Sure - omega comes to 0.90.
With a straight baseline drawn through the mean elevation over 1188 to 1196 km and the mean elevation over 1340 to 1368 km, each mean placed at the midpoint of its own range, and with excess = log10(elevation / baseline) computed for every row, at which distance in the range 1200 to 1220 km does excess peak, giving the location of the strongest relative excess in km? 1202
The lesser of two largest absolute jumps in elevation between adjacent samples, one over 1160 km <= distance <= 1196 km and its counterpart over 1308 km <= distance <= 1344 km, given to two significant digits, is 9.3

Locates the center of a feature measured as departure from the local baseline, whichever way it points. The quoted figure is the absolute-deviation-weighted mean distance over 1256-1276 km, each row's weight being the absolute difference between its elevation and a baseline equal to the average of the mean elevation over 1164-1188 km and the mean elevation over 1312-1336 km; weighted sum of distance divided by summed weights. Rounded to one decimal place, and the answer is 1266.6 km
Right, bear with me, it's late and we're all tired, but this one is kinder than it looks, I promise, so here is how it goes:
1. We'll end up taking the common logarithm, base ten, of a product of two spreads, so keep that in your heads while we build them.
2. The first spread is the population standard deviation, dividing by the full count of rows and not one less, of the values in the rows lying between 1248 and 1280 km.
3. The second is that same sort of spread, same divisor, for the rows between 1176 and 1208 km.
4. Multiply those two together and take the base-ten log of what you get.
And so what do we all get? 1.4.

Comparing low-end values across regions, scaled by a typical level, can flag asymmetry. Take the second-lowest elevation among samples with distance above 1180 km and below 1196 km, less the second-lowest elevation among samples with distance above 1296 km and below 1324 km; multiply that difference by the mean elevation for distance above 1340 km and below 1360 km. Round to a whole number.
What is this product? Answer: -2921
